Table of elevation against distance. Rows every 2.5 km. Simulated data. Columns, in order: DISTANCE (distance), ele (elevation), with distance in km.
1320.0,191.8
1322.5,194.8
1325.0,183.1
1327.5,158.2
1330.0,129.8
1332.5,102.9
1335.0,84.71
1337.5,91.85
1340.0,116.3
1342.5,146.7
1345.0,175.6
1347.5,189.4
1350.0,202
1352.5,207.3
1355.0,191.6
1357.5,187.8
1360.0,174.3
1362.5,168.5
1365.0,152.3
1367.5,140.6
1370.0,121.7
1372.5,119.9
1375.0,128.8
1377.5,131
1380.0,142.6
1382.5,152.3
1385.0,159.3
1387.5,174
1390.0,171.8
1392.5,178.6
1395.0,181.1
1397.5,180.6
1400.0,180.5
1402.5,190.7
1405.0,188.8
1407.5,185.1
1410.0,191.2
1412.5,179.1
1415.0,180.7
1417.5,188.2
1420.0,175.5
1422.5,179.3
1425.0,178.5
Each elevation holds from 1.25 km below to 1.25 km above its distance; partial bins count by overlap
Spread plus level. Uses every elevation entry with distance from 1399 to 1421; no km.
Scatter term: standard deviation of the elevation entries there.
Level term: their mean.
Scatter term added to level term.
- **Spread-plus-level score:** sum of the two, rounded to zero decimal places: 190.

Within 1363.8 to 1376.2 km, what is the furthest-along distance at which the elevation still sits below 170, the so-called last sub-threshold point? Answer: 1375.0 km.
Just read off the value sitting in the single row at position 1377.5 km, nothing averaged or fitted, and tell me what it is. 131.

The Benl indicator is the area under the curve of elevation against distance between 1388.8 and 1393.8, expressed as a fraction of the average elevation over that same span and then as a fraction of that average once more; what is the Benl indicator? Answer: 0.029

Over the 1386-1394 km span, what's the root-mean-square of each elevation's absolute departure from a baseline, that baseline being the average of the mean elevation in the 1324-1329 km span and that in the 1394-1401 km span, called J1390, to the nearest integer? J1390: 3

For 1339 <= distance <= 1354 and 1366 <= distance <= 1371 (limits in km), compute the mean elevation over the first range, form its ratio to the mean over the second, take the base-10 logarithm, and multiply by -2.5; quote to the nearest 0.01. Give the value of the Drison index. -0.30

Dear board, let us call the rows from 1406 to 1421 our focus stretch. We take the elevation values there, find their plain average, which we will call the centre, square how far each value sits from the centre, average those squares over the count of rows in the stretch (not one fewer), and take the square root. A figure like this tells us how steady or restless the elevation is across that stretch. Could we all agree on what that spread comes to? 5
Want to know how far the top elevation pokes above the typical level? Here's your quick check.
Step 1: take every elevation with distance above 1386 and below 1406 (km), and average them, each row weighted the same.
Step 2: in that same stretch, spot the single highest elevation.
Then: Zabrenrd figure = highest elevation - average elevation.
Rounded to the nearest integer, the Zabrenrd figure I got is 10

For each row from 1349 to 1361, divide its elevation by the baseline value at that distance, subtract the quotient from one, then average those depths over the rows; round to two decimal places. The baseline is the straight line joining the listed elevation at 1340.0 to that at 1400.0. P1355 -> -0.46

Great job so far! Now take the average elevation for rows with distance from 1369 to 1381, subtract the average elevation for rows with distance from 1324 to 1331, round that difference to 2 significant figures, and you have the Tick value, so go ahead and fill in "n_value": -28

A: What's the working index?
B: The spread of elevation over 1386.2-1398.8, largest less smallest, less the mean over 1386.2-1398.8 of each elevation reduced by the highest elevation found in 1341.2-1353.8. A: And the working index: 39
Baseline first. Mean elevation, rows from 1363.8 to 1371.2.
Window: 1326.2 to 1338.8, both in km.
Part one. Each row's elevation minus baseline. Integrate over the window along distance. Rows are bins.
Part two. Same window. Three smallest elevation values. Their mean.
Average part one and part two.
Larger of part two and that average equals 93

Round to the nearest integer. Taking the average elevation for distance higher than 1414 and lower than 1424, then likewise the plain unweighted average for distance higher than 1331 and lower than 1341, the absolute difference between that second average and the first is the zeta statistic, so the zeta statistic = 82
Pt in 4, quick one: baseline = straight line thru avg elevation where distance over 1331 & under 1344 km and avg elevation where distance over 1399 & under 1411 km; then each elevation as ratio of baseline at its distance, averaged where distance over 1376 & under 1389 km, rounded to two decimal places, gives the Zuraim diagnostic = 0.94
